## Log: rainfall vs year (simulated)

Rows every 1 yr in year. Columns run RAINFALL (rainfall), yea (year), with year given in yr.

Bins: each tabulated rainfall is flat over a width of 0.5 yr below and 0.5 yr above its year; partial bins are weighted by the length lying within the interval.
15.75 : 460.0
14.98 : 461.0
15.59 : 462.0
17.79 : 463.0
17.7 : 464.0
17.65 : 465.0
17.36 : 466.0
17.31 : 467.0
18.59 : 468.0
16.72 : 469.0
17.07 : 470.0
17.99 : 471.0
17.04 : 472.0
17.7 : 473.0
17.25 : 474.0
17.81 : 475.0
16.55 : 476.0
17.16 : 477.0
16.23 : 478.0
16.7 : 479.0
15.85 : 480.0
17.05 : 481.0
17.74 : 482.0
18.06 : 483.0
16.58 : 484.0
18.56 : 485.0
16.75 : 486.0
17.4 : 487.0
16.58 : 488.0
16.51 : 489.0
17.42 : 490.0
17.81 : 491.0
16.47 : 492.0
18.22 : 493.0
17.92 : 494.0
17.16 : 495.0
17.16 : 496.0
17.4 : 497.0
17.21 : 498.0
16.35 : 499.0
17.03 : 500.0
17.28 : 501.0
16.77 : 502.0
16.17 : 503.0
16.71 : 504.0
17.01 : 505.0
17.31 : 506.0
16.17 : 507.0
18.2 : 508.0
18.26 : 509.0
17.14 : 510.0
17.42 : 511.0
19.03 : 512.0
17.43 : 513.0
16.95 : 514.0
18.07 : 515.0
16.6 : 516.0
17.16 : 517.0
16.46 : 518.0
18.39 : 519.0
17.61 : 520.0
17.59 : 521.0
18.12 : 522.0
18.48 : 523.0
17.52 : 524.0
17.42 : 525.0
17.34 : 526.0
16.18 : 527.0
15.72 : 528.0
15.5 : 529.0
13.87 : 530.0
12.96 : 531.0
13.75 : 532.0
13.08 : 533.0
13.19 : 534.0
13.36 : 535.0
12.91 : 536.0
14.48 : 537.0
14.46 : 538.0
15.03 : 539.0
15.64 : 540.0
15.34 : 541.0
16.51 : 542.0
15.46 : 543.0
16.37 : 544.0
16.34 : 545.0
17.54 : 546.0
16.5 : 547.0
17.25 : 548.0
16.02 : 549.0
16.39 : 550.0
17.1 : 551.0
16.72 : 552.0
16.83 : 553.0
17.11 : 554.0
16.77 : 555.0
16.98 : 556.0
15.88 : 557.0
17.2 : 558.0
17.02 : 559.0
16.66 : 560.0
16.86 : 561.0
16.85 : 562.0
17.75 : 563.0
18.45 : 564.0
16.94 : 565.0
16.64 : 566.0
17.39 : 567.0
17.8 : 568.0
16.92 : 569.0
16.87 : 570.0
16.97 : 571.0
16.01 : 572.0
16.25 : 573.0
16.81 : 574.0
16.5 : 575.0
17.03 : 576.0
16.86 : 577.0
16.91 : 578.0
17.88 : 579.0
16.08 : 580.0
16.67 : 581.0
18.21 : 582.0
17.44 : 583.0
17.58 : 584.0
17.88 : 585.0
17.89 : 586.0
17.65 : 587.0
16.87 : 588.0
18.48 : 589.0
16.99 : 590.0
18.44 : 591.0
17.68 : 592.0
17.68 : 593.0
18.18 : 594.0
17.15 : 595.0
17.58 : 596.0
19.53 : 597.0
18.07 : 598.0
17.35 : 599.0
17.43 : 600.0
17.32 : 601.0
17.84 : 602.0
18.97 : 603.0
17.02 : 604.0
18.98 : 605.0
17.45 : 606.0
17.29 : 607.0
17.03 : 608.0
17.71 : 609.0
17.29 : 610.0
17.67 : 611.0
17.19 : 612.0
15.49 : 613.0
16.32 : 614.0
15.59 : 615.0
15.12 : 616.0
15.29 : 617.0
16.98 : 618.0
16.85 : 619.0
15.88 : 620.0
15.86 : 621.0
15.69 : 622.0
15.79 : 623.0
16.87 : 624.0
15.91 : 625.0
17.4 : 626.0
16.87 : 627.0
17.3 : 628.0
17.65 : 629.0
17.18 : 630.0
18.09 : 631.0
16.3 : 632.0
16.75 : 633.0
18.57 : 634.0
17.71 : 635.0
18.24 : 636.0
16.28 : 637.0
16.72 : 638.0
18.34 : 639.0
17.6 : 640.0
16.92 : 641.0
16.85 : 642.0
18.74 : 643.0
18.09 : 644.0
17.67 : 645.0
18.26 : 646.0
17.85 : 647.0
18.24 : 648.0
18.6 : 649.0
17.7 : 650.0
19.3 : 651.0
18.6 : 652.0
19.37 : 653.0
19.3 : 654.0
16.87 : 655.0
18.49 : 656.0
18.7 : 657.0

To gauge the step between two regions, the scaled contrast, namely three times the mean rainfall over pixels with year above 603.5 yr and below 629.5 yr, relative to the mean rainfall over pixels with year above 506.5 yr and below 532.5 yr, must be 2.97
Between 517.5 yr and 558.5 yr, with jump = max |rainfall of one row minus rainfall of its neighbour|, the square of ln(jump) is 0.43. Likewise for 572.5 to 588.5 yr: 0.35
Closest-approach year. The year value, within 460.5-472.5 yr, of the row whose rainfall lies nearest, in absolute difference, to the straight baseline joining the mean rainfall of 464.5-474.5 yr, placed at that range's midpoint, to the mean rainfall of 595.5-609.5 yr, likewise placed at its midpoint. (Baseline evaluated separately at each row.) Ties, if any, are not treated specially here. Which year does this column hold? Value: 466.0 yr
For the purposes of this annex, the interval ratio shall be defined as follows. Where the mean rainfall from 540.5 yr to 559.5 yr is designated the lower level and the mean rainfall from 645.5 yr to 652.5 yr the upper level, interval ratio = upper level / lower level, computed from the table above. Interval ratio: 1.11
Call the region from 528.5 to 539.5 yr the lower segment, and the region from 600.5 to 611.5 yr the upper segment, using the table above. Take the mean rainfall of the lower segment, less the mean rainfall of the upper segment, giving -3.8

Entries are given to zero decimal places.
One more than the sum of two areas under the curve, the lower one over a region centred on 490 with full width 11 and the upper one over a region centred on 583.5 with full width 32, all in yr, 748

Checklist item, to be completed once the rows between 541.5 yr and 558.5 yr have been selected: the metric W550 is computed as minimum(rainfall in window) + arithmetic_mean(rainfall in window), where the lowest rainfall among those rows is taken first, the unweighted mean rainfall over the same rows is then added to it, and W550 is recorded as 32.1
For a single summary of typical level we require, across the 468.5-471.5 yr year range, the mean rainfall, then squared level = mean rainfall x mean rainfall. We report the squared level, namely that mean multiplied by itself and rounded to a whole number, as 298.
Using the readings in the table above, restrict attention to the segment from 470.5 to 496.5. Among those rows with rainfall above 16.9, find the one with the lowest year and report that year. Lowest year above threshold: 471.0 yr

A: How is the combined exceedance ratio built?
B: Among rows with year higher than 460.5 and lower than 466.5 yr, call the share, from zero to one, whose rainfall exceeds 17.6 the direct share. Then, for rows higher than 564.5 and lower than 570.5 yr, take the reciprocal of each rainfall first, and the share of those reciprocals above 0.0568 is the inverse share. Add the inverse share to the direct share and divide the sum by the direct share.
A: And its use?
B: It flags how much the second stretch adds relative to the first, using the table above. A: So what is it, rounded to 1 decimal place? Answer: 2.7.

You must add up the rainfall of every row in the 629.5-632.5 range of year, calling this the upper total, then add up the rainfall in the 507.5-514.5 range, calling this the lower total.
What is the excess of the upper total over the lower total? -73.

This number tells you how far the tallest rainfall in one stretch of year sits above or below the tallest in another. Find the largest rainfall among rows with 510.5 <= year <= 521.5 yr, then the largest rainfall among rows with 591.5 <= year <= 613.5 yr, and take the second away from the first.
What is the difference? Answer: -0.50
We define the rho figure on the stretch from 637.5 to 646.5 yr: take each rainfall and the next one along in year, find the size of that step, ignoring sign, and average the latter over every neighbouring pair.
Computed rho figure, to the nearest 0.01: 0.83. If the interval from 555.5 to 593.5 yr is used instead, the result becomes 0.65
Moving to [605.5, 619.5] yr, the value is 0.62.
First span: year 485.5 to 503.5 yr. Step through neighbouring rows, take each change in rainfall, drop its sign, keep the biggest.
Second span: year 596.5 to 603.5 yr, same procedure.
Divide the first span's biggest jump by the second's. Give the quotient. 1.2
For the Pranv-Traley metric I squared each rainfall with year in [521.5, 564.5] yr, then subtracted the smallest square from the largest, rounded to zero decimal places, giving 175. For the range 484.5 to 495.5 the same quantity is 73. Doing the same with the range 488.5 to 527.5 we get 101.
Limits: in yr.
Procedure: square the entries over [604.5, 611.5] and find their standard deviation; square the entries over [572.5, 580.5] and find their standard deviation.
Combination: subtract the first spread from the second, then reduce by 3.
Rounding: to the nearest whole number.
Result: -7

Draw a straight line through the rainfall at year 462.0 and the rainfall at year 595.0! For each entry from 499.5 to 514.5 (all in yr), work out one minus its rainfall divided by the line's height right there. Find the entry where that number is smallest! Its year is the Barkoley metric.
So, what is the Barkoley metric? 512.0 yr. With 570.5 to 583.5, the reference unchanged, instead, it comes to 582.0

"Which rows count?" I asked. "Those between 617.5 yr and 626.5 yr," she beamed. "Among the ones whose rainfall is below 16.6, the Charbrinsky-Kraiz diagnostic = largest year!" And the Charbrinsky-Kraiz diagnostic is 625.0 yr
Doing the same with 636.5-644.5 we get 637.0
